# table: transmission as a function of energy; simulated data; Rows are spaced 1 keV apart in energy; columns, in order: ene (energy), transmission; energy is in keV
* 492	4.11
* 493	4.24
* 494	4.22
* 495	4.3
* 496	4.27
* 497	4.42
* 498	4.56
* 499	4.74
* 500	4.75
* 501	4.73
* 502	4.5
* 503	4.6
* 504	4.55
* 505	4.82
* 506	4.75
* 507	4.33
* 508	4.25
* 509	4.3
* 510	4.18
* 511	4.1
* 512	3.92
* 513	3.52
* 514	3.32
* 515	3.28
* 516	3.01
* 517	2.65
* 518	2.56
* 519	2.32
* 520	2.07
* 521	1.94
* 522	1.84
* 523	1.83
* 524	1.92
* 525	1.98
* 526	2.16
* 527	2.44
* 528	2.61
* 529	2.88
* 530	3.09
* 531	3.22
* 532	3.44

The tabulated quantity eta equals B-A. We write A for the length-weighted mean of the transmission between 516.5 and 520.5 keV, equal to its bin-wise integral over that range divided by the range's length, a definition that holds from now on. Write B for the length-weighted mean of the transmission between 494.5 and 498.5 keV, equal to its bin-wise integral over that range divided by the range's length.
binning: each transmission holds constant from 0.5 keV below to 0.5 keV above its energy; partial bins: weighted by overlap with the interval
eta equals 2.0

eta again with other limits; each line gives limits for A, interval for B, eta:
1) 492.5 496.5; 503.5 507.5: 0.4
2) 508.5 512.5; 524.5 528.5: -1.8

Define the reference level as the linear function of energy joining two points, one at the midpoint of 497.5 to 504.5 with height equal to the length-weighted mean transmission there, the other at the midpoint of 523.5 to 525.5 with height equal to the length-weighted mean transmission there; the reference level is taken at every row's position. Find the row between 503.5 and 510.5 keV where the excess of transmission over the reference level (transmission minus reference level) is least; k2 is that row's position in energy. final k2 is 504 keV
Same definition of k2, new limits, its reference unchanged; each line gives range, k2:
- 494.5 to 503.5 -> 495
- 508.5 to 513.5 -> 513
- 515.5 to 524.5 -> 521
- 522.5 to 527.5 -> 523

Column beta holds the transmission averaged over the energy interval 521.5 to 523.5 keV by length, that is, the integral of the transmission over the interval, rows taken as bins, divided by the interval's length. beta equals 1.8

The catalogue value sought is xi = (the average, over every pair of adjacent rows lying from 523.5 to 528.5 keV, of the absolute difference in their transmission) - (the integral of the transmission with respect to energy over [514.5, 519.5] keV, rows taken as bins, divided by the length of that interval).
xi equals -2.6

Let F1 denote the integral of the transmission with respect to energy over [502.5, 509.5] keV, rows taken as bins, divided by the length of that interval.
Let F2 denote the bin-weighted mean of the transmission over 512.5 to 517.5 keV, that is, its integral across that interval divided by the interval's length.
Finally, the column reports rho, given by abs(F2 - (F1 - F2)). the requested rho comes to 1.8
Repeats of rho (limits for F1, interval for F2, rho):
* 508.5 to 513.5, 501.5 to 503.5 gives 5.1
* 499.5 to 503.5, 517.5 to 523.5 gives 0.5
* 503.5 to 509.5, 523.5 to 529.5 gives 0.2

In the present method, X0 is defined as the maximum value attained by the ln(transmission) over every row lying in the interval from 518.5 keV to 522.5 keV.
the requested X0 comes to 0.84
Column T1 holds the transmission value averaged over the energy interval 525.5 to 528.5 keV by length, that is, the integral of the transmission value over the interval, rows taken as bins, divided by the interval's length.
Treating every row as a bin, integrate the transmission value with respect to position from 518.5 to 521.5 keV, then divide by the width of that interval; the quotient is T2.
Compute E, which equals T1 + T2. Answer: 4.51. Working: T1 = 2.4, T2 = 2.11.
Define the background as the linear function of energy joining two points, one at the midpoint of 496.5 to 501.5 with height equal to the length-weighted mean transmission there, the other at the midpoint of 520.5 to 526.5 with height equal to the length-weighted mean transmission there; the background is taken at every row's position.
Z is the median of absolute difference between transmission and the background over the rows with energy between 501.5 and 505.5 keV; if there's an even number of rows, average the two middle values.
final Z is 0.4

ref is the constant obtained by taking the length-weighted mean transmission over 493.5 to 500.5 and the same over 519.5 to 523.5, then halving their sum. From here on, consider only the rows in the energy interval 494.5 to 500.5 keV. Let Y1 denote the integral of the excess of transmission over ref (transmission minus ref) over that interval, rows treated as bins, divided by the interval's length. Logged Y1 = 1.3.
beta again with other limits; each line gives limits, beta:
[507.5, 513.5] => 4.0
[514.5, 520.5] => 2.6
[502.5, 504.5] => 4.6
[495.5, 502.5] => 4.6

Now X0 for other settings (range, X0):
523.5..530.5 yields 1.13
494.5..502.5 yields 1.56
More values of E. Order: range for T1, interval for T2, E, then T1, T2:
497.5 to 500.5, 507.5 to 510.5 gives 8.93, 4.7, 4.24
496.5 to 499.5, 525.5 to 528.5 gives 6.98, 4.6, 2.40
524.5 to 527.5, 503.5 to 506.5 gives 6.90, 2.2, 4.71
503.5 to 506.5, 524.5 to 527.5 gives 6.90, 4.7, 2.19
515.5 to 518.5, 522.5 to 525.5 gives 4.65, 2.7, 1.91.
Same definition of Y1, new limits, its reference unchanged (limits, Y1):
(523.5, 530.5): -0.8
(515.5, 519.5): -0.6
